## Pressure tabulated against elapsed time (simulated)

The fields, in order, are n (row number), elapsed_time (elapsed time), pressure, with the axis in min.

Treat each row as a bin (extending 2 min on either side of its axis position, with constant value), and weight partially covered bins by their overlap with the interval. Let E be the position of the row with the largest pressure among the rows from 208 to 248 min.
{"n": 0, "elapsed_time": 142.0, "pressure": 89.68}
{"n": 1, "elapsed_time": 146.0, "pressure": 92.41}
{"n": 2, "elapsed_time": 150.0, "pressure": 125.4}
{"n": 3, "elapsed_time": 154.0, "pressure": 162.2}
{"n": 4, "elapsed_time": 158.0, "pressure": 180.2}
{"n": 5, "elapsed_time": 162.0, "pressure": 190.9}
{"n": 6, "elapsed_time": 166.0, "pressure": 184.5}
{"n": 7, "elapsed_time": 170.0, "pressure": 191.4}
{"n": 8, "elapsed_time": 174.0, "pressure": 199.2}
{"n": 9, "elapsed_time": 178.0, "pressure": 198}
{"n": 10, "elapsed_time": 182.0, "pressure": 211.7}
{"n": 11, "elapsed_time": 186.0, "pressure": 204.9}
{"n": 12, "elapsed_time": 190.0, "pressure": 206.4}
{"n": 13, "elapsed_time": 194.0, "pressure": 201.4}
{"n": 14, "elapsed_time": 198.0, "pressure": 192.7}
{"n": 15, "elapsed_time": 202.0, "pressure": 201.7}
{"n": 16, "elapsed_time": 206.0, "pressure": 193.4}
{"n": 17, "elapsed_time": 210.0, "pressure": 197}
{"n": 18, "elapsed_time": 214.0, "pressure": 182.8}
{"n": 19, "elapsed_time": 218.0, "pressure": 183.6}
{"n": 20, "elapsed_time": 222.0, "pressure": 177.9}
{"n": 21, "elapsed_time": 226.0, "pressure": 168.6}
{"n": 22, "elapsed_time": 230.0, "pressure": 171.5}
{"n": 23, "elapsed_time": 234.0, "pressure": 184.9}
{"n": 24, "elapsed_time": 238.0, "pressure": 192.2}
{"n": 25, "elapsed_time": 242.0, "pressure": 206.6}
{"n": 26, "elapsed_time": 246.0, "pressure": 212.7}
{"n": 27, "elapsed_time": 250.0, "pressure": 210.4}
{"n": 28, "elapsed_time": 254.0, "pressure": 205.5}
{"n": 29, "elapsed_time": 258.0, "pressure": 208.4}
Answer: 246.0 min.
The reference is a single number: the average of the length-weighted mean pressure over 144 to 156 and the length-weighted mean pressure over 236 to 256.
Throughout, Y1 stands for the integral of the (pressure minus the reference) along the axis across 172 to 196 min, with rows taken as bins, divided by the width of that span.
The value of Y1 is 38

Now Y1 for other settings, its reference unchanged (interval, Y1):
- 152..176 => 19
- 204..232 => 16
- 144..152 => -57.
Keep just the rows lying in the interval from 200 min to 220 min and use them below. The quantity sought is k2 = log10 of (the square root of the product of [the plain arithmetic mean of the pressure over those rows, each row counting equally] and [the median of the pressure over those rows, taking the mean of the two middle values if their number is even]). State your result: 2.28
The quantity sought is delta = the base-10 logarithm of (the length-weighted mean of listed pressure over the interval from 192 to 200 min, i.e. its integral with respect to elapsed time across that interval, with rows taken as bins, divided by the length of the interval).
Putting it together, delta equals 2.29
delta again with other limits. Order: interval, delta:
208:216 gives 2.28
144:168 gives 2.19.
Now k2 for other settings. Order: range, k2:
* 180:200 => 2.31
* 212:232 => 2.25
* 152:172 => 2.26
